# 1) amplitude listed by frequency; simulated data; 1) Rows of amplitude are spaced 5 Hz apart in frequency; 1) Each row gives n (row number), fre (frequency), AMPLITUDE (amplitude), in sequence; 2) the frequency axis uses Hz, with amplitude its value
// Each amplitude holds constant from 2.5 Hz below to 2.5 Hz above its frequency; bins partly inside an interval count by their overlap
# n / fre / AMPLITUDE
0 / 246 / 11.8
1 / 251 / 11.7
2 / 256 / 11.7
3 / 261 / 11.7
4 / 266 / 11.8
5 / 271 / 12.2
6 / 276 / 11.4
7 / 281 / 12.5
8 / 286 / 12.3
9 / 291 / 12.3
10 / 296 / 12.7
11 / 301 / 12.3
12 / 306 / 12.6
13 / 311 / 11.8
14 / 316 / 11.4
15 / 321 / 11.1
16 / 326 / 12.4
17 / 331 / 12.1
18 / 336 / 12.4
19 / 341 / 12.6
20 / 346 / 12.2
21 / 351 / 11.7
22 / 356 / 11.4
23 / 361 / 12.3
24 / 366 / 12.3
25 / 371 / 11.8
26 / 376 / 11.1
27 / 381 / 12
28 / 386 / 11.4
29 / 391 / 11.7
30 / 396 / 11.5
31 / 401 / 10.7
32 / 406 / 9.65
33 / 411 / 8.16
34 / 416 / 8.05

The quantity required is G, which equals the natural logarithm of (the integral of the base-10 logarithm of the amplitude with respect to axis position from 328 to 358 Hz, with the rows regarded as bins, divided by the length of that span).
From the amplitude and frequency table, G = 0.079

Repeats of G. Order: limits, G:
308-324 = 0.059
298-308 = 0.091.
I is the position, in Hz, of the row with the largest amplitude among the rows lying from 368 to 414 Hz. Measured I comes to 381 Hz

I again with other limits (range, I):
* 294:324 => 296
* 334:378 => 341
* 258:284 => 281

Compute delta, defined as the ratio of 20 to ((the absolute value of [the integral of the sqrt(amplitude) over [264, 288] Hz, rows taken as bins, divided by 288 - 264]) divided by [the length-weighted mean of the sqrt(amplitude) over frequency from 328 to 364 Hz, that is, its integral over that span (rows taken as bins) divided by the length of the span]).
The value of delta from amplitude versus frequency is 20.1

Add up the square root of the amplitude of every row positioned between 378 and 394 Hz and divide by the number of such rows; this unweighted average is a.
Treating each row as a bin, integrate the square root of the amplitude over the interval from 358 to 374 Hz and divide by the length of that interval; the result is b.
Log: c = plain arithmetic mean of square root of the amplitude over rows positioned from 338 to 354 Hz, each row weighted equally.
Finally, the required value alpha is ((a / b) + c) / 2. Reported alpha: 2.236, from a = 3.42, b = 3.48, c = 3.49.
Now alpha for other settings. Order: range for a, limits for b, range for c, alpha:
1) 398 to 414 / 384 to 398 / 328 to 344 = 2.211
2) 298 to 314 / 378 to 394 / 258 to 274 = 2.237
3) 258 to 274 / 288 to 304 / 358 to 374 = 2.231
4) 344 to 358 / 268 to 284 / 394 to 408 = 2.123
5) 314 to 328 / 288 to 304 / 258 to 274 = 2.208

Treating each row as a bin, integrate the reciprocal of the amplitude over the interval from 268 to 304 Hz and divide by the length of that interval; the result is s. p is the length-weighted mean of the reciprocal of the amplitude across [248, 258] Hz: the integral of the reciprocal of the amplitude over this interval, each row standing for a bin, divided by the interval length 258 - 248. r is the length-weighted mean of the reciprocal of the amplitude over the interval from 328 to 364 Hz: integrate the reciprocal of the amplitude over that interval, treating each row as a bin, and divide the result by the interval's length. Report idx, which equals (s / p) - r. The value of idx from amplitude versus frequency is 0.87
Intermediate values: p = 0.085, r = 0.0827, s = 0.0818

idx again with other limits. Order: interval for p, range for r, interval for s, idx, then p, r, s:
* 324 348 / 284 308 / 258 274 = 0.96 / 0.081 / 0.0804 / 0.0842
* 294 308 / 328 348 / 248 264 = 0.99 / 0.080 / 0.0811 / 0.0854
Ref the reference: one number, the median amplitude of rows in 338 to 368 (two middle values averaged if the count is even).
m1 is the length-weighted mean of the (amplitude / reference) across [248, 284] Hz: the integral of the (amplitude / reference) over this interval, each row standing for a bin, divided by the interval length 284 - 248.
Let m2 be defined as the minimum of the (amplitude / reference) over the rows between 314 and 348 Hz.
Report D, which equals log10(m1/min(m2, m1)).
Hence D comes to 0.029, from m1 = 0.968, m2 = 0.906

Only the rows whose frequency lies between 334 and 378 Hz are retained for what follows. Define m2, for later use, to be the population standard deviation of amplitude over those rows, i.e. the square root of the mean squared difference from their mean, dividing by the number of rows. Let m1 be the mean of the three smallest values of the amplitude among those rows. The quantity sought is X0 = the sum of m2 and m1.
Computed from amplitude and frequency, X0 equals 11.88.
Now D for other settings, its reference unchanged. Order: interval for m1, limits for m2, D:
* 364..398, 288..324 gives 0.022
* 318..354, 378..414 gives 0.169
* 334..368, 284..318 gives 0.027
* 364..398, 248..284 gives 0.011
